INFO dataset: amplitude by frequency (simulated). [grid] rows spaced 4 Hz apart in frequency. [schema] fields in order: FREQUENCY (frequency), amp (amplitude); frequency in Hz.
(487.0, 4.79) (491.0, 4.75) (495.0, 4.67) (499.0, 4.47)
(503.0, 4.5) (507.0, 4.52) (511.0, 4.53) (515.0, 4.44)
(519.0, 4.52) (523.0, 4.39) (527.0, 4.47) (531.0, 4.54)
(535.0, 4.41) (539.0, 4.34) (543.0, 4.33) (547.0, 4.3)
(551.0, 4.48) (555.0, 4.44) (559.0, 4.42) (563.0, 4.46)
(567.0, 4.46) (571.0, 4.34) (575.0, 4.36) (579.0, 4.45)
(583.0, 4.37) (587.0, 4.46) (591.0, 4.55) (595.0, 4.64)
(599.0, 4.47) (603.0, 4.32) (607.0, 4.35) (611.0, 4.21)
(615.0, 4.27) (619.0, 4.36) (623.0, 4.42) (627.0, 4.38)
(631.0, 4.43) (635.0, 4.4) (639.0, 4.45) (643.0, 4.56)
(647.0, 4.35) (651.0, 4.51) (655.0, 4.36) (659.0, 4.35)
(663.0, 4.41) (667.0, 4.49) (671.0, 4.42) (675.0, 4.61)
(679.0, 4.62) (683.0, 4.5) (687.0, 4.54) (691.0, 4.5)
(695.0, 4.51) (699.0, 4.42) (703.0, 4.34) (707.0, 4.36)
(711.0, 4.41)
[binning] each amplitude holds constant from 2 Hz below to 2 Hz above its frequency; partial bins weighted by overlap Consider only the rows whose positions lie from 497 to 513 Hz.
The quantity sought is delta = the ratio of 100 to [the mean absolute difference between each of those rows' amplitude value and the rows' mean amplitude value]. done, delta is 5000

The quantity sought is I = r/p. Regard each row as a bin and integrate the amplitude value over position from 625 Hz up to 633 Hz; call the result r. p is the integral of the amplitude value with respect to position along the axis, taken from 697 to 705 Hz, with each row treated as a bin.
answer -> 1.01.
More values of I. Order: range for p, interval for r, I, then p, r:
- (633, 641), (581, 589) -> 1.00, 35.4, 35.3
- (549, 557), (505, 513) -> 1.01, 35.7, 36.2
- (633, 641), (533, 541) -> 0.99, 35.4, 35.0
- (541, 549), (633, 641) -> 1.03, 34.5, 35.4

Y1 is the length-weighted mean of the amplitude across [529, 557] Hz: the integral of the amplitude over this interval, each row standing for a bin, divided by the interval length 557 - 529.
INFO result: 4.41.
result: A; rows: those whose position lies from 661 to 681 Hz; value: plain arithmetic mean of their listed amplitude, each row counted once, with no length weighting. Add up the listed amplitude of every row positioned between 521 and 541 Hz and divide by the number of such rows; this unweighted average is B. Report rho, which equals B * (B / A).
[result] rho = 4.35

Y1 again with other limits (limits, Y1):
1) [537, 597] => 4.43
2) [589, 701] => 4.44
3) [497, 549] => 4.44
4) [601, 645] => 4.38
